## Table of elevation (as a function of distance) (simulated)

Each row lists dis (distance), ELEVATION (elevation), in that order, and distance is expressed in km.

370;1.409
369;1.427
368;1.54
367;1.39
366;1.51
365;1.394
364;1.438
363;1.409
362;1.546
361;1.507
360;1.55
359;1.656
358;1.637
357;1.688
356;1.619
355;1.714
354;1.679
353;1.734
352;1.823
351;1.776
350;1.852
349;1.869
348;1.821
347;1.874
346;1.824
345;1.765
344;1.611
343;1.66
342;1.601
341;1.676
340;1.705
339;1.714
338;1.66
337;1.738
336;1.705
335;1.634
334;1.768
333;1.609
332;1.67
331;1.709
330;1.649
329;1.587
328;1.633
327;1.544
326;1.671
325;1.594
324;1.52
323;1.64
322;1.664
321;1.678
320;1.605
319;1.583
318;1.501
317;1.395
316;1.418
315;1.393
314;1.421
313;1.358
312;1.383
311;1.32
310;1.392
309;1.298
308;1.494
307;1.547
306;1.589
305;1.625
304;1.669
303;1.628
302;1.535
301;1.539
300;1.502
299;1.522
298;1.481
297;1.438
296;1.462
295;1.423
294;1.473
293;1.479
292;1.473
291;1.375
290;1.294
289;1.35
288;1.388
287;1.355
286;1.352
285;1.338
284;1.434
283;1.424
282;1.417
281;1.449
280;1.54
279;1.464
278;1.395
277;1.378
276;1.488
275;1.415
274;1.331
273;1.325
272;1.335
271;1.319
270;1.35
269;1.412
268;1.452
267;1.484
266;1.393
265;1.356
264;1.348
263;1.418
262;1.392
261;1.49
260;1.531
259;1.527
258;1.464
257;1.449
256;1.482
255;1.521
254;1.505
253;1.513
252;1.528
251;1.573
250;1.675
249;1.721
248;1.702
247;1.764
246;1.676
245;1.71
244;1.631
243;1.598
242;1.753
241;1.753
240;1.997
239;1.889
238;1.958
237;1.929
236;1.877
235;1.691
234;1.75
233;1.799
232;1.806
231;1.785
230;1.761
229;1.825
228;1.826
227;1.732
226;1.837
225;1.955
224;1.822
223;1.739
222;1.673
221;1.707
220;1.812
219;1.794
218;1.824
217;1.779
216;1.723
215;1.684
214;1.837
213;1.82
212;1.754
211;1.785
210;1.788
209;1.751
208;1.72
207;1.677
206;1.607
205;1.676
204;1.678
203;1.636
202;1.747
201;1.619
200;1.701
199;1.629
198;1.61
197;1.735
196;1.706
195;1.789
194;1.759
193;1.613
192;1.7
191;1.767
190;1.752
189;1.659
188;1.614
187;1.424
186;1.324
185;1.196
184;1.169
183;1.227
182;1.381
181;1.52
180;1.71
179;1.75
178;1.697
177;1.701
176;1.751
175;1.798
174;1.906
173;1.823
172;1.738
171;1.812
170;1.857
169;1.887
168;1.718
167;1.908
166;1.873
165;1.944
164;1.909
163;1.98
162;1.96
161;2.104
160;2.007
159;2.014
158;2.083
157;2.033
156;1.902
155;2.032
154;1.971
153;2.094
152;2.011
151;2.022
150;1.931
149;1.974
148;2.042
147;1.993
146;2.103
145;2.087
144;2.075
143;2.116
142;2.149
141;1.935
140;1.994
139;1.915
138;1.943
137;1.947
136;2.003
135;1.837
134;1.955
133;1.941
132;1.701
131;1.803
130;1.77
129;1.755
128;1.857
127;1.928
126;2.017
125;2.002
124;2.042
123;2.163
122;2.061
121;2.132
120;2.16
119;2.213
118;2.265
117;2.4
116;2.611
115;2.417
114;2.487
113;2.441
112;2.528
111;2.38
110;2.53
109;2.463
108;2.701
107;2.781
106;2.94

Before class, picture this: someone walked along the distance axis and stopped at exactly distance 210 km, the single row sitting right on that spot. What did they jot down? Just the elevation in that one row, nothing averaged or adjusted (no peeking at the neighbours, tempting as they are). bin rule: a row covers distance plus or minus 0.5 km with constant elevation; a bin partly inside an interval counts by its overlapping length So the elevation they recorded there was 1.788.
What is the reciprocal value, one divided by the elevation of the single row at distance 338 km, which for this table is 0.60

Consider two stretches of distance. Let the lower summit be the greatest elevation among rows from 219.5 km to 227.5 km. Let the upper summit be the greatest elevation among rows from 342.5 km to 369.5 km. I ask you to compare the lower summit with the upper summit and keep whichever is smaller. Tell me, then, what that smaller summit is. 1.9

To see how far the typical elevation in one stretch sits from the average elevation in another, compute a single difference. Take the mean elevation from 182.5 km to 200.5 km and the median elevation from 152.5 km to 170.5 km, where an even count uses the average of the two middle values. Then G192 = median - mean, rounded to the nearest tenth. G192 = 0.4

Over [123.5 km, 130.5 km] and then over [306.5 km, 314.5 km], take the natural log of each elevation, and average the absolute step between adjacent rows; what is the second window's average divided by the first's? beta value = 2.0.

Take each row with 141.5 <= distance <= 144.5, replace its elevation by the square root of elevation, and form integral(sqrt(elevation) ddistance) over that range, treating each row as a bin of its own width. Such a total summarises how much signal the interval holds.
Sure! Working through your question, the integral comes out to 4.4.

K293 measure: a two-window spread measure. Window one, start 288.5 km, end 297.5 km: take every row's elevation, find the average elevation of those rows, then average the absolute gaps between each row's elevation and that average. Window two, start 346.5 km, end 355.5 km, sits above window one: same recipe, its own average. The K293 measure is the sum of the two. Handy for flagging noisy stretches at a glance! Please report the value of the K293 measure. 0.113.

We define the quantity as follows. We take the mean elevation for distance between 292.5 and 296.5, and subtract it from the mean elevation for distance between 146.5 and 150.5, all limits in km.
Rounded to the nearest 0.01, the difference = 0.53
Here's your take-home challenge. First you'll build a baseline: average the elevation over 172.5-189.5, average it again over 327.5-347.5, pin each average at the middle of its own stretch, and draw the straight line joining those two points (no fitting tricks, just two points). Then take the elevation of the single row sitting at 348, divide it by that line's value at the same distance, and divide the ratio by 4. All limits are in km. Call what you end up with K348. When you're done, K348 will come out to 0.268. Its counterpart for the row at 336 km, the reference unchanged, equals 0.252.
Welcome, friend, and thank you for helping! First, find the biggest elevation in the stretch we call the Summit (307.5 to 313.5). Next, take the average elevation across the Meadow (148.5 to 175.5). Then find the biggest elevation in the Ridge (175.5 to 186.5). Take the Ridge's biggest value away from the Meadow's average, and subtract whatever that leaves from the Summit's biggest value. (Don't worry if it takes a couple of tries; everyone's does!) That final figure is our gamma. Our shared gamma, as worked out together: 1.31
